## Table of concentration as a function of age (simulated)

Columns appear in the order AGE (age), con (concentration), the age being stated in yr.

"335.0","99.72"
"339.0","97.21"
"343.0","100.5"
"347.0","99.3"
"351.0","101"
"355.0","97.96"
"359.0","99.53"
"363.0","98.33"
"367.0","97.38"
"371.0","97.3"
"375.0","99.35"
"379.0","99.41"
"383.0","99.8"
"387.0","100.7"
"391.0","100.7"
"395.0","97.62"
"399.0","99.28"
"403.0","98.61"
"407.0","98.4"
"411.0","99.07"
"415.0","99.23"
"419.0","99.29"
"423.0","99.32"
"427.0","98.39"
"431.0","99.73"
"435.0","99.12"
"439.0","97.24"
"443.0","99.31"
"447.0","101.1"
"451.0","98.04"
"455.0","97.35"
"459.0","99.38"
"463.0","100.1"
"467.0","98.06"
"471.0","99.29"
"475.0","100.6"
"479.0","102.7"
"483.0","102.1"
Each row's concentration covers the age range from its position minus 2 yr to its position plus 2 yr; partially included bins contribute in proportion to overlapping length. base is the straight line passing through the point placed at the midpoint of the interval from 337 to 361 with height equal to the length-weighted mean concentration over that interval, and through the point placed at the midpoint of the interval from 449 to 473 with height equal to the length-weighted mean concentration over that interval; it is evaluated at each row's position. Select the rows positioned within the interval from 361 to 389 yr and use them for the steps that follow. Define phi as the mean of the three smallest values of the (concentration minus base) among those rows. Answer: -1.49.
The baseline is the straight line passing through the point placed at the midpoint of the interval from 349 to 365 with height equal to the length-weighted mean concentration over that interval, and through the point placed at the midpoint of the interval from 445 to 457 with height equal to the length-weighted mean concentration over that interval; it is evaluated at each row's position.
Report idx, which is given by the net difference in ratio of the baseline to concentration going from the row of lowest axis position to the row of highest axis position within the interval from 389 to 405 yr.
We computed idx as 0.020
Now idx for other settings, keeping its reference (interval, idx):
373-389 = -0.014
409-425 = -0.003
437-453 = -0.009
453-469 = -0.008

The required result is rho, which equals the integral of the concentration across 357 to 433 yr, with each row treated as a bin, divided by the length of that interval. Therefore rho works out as 99.0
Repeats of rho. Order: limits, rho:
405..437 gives 99.1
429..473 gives 99.0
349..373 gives 98.6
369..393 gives 99.5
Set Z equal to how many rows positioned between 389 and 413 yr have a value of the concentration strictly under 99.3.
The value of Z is 5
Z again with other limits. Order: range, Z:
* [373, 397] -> 1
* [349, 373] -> 4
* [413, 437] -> 4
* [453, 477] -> 3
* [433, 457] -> 4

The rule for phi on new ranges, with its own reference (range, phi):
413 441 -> -0.59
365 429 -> -1.68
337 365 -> -1.40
